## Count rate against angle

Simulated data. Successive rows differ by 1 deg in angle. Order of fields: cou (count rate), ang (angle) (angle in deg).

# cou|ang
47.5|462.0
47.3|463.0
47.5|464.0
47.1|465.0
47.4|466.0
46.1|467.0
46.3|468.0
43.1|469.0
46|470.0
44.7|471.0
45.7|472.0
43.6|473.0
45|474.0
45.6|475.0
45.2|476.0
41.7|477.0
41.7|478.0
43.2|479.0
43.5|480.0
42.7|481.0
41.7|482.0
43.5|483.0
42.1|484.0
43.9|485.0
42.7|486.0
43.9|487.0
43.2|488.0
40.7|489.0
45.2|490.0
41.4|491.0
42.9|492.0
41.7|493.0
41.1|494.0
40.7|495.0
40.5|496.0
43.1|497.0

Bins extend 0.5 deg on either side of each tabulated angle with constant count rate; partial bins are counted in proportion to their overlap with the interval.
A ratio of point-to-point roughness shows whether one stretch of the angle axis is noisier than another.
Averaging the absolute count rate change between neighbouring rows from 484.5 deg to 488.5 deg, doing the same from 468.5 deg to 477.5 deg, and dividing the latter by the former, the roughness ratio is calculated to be 1.60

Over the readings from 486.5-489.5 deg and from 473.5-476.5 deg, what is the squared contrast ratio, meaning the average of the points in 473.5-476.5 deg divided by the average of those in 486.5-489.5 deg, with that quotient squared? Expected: 1.13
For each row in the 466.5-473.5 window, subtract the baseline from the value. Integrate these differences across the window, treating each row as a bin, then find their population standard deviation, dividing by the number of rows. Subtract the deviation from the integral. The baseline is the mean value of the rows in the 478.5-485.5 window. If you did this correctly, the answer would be 14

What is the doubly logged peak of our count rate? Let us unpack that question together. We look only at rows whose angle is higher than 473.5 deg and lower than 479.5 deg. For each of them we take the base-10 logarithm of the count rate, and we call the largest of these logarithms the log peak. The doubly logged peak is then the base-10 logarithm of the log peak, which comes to 0.220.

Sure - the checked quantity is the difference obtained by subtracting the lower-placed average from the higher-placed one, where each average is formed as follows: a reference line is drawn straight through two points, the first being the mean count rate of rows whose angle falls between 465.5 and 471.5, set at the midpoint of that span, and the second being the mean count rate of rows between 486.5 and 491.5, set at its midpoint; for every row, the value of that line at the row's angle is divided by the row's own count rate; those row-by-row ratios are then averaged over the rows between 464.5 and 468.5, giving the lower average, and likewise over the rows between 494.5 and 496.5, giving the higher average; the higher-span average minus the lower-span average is 0.05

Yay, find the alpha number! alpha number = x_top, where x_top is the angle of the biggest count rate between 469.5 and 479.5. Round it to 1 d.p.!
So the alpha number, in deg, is 470.0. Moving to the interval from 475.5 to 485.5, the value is 476.0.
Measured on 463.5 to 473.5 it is 464.0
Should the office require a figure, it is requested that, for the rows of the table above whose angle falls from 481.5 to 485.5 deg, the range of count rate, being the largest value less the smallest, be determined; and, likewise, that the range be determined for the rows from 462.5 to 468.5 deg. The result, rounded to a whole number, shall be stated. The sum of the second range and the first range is 4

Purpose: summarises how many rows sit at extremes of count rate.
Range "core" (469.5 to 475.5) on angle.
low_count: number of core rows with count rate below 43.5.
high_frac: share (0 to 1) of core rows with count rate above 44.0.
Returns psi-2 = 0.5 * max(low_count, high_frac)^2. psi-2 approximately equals 0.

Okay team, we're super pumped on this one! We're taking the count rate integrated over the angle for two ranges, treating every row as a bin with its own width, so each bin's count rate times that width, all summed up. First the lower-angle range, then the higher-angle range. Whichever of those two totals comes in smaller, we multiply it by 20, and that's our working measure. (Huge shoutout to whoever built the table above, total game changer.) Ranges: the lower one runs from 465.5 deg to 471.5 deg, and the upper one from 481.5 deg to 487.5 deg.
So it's 5156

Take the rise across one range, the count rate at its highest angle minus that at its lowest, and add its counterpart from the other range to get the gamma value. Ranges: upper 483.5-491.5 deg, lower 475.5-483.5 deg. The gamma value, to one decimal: -2.4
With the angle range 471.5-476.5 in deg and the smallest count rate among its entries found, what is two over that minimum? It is 0.0459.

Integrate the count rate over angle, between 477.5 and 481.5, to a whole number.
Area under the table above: 171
